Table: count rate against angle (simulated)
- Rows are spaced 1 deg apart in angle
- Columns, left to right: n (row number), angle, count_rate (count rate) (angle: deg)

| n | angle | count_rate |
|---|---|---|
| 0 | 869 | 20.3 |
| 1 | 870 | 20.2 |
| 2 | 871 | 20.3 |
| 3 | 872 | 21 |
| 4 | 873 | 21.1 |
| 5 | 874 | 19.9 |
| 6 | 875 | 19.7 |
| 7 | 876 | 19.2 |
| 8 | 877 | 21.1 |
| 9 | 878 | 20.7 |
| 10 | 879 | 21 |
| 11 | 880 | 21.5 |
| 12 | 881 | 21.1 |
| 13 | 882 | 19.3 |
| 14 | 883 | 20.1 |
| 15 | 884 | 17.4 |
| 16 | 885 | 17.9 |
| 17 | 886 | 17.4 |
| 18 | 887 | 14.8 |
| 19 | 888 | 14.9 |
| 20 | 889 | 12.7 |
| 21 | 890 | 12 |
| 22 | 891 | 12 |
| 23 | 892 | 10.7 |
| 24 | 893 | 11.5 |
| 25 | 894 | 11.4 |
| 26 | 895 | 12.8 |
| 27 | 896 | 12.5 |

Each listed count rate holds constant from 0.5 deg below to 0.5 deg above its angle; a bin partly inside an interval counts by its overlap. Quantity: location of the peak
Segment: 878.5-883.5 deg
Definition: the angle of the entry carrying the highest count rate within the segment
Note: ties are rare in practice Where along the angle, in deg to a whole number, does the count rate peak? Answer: 880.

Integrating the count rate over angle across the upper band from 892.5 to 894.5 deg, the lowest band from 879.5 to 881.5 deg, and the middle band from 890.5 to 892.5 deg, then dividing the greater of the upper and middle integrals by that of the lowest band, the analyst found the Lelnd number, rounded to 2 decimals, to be 0.54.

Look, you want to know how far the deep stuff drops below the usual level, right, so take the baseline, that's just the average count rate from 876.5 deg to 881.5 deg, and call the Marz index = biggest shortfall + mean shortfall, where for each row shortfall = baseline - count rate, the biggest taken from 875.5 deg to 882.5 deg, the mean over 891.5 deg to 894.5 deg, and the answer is 11.8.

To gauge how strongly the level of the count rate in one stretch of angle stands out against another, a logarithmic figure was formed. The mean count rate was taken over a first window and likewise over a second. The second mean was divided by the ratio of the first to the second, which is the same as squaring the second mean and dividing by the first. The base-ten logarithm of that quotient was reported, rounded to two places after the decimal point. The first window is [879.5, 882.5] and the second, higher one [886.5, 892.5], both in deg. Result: 0.90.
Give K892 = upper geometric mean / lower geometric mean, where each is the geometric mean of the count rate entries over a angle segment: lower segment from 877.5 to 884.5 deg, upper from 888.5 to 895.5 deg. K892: 0.59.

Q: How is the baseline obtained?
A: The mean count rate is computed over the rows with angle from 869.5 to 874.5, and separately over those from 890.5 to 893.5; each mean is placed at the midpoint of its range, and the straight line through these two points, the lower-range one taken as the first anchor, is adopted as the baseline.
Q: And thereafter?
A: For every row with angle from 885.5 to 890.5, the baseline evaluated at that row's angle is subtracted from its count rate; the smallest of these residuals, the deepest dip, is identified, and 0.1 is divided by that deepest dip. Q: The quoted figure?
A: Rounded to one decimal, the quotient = -0.3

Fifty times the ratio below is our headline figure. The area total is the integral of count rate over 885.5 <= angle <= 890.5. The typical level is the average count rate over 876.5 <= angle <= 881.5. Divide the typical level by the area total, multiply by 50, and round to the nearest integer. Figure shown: 15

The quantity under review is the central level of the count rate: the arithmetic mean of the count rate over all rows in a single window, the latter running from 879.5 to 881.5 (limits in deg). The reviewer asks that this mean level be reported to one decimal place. 21.3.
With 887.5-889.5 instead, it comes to 13.8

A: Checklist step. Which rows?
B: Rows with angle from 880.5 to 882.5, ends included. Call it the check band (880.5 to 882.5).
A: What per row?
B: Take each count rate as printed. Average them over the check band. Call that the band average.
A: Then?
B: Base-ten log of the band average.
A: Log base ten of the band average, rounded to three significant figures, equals 1.31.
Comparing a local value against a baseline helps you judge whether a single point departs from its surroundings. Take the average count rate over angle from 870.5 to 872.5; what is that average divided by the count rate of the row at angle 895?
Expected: 1.6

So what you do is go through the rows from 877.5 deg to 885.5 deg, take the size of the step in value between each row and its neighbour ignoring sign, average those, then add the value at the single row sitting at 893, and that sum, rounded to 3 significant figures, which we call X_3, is 12.5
